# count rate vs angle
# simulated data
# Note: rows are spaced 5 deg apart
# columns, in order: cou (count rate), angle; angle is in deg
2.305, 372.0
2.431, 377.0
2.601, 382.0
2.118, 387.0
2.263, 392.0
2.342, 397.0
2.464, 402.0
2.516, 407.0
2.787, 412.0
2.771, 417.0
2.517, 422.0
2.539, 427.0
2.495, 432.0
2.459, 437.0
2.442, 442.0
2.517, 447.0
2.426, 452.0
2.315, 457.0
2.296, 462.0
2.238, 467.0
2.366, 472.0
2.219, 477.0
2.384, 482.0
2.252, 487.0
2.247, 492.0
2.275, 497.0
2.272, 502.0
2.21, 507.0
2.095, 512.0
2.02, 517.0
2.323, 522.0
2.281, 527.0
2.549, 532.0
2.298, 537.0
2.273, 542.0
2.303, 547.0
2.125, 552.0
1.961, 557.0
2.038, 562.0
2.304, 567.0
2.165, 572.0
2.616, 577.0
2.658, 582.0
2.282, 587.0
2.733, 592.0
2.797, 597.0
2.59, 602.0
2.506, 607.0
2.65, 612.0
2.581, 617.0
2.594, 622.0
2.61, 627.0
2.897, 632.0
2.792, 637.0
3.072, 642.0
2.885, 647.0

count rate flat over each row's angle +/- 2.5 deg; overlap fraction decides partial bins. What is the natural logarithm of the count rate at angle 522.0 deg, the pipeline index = 0.84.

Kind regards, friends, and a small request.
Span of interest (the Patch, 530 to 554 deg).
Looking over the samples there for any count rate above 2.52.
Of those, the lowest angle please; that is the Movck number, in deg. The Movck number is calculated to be 532.0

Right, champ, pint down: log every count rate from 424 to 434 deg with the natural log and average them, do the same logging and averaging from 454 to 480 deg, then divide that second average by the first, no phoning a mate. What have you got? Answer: 0.90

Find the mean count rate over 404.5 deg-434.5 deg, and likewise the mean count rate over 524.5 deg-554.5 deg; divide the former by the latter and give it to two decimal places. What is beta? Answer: 1.13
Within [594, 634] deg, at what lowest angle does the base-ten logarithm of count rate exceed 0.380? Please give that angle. 597.0 deg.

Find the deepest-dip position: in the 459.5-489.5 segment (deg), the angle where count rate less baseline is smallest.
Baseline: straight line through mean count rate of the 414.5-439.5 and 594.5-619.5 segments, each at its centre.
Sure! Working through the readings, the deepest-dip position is 477.0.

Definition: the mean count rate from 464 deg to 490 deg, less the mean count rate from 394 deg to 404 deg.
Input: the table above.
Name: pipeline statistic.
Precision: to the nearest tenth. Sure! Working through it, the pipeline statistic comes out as -0.1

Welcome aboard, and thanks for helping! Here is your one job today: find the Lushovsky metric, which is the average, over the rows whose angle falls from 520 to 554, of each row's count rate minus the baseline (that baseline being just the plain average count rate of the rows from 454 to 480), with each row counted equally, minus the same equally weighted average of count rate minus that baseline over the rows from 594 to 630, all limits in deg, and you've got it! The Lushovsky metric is -0.3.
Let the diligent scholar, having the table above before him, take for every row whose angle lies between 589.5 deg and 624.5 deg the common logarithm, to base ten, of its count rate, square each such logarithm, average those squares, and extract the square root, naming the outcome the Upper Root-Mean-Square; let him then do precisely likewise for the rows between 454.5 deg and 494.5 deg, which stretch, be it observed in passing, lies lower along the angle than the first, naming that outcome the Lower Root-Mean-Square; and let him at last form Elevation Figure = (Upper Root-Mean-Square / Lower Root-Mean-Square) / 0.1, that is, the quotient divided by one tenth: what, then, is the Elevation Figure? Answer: 11.7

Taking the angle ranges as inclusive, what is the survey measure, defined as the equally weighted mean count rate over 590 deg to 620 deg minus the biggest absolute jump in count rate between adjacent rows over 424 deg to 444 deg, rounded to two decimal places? 2.60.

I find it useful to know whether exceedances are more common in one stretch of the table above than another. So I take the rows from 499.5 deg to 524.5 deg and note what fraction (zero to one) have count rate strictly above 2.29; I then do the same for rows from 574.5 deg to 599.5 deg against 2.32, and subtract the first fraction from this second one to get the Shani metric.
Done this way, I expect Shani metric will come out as 0.6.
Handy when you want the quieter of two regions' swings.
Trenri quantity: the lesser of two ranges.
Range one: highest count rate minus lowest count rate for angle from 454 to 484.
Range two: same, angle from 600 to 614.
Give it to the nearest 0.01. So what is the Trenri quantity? 0.14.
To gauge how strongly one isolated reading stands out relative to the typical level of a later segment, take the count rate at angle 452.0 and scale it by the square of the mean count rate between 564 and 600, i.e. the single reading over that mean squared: 0.39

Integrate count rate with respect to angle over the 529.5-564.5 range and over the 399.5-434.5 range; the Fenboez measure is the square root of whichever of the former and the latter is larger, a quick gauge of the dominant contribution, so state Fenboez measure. 9.51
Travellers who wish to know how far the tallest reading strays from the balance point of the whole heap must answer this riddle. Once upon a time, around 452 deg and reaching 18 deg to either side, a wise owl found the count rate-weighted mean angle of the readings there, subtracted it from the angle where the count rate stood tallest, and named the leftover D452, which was -4.7 deg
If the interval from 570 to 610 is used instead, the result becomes 7.1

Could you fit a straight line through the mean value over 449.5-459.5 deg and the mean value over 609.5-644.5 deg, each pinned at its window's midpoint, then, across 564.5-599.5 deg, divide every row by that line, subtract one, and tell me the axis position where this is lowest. 572.0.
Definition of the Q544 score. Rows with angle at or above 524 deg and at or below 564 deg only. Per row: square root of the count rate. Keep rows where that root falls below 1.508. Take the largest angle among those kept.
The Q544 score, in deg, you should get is 562.0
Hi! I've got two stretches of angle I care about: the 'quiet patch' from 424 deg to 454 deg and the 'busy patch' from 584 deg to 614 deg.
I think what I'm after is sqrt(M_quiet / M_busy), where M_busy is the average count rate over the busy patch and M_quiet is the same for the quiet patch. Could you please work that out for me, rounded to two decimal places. 0.98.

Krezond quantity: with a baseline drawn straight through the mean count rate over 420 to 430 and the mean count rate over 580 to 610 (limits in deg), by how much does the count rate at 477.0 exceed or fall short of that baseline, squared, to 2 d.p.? 0.11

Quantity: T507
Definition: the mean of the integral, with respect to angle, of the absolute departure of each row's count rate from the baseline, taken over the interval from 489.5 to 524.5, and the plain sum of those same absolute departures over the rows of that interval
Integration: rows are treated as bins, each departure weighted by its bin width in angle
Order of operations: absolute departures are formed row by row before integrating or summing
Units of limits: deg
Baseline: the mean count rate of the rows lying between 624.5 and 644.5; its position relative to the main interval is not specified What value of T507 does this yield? 13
